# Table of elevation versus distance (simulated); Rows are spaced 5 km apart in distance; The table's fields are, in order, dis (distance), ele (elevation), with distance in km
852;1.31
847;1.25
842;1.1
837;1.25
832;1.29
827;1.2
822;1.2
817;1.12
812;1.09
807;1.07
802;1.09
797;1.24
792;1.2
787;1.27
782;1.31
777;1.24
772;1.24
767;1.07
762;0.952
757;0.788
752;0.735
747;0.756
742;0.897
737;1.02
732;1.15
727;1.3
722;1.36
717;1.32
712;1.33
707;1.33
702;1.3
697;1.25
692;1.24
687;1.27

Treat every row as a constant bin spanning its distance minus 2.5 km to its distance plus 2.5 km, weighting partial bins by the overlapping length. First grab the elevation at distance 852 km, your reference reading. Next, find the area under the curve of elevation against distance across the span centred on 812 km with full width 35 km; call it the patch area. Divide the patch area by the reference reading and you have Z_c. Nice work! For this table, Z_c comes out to 30.6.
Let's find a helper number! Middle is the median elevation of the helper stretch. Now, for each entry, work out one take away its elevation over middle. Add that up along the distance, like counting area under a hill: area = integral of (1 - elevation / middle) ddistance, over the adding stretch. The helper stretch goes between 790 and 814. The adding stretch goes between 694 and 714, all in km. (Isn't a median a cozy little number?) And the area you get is -4 km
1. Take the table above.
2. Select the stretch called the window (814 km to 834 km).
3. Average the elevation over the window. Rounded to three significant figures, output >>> 1.20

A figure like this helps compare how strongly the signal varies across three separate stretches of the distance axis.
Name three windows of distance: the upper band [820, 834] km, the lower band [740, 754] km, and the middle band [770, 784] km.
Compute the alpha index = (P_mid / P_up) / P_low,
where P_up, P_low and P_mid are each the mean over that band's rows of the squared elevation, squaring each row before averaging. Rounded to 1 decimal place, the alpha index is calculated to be 1.7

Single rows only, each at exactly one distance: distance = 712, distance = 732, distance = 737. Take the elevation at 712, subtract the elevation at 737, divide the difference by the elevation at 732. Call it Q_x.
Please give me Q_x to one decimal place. 0.3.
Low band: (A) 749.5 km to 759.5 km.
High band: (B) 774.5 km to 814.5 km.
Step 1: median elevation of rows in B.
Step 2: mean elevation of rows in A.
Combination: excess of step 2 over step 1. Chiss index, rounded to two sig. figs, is -0.46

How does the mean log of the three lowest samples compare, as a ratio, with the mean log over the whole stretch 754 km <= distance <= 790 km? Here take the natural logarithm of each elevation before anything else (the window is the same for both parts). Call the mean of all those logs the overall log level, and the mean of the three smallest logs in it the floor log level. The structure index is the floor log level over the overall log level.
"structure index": -0.7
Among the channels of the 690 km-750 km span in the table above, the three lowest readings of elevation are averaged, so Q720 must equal 0.89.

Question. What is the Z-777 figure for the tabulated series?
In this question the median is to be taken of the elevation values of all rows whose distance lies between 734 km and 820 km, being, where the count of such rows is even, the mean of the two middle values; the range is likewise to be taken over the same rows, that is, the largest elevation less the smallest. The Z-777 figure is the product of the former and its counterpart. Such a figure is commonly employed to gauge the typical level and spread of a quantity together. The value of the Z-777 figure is 0.63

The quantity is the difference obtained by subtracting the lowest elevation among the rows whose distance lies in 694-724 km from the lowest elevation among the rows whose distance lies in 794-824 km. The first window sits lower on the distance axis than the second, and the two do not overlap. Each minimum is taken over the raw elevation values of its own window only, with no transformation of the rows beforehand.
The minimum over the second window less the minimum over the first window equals -0.18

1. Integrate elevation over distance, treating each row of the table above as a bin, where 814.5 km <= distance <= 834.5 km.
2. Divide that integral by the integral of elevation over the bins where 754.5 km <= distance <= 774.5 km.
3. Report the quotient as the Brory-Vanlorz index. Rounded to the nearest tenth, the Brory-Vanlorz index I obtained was 1.2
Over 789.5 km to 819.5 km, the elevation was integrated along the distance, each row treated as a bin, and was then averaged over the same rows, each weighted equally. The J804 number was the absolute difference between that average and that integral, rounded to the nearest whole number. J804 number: 33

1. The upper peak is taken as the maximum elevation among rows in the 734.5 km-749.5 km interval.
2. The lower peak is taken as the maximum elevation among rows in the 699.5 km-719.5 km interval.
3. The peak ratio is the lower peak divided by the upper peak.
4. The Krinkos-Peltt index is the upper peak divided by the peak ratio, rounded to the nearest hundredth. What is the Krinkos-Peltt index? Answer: 0.78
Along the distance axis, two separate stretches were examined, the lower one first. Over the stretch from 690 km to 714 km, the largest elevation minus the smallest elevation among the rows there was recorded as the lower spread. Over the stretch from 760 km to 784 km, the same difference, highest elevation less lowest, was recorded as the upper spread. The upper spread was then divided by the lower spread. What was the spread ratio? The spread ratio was 4.0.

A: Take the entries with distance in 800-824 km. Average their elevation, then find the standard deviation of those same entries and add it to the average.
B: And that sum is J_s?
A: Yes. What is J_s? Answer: 1.16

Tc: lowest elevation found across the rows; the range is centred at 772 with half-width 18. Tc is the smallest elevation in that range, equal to 0.788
